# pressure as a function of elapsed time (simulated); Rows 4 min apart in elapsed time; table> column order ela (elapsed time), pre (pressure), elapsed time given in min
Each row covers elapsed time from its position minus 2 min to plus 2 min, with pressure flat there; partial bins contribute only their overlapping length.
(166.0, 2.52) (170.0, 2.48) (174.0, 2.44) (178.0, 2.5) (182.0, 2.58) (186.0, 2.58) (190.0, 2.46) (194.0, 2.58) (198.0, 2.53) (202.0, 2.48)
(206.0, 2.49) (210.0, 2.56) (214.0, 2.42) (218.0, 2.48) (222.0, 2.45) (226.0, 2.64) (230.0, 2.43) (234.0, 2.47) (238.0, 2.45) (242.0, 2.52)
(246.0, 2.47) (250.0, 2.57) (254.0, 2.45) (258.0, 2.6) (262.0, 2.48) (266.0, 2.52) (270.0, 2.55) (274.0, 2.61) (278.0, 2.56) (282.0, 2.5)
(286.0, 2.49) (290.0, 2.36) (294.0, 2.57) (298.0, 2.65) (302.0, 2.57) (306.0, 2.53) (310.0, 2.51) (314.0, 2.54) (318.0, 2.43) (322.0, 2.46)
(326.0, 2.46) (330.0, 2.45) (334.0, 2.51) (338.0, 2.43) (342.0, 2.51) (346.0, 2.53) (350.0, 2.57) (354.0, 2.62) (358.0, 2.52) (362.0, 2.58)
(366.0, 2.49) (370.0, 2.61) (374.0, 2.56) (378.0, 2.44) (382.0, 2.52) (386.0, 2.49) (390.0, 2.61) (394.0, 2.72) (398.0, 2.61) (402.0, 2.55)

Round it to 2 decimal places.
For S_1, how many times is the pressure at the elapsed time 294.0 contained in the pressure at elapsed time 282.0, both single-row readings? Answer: 0.97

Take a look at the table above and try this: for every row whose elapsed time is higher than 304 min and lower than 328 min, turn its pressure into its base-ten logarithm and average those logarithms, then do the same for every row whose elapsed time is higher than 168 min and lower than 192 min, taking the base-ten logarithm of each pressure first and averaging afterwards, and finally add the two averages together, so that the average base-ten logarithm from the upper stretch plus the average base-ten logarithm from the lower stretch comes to 0.795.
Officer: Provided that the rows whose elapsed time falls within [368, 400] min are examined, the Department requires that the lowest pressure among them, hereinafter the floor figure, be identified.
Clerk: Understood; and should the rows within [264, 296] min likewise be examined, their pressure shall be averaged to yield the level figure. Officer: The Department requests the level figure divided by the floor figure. 1.03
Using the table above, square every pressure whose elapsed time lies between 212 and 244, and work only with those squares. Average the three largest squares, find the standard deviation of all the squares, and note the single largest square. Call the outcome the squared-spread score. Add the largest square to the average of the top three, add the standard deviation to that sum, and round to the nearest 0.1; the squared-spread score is 13.8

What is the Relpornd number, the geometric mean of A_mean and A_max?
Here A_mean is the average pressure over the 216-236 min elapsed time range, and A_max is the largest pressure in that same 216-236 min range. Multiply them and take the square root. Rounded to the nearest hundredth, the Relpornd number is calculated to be 2.57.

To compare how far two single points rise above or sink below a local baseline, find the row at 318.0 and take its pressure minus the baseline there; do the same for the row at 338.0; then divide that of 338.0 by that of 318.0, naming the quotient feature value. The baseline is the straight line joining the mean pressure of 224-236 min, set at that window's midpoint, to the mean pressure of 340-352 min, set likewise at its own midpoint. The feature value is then 1.0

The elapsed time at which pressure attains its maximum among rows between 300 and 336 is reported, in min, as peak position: 302.0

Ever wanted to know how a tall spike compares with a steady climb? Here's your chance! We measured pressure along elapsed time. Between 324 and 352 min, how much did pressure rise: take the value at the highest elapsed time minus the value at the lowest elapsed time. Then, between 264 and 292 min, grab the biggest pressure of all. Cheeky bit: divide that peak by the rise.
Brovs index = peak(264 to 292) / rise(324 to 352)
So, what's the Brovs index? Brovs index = 24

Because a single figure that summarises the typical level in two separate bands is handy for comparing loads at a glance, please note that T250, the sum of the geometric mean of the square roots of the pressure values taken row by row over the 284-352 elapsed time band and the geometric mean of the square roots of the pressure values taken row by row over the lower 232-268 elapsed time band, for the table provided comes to 3.16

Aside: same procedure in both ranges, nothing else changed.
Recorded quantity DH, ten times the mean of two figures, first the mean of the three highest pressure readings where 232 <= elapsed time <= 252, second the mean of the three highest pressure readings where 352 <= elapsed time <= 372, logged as 25.62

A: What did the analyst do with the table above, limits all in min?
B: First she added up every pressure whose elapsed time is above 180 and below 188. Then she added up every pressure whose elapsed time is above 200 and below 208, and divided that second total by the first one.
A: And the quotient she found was 0.96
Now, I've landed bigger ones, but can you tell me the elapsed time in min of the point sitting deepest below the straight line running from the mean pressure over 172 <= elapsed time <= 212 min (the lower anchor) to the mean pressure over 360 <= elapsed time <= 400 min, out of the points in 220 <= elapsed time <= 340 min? 290.0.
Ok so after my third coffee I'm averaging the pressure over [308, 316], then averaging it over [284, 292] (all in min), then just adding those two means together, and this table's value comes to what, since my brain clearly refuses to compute 4.95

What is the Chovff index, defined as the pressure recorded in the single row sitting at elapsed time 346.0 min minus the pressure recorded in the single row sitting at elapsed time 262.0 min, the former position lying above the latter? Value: 0.050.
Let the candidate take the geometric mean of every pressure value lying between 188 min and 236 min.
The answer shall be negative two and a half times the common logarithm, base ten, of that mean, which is -0.99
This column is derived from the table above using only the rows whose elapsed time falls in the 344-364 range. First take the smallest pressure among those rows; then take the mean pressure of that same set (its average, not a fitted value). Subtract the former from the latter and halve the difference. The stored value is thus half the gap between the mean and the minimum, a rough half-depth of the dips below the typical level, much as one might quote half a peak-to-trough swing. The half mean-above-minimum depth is 0.022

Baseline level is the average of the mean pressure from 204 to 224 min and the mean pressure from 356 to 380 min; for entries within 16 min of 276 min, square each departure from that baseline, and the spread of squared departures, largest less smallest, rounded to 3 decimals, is 0.021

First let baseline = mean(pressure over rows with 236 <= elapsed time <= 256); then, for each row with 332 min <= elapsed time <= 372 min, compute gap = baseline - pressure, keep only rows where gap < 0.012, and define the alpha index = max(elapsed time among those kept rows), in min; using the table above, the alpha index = 370.0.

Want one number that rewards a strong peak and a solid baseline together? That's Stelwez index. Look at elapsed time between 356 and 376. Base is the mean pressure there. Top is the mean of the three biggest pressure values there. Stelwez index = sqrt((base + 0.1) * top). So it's 2.617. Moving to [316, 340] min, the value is 2.516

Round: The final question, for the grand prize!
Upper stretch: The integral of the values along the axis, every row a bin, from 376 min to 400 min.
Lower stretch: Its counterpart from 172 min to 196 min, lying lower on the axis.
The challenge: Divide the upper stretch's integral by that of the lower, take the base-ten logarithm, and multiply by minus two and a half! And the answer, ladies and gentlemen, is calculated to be -0.018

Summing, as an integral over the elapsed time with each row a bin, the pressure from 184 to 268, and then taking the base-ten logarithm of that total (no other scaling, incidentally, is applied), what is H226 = 2.3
